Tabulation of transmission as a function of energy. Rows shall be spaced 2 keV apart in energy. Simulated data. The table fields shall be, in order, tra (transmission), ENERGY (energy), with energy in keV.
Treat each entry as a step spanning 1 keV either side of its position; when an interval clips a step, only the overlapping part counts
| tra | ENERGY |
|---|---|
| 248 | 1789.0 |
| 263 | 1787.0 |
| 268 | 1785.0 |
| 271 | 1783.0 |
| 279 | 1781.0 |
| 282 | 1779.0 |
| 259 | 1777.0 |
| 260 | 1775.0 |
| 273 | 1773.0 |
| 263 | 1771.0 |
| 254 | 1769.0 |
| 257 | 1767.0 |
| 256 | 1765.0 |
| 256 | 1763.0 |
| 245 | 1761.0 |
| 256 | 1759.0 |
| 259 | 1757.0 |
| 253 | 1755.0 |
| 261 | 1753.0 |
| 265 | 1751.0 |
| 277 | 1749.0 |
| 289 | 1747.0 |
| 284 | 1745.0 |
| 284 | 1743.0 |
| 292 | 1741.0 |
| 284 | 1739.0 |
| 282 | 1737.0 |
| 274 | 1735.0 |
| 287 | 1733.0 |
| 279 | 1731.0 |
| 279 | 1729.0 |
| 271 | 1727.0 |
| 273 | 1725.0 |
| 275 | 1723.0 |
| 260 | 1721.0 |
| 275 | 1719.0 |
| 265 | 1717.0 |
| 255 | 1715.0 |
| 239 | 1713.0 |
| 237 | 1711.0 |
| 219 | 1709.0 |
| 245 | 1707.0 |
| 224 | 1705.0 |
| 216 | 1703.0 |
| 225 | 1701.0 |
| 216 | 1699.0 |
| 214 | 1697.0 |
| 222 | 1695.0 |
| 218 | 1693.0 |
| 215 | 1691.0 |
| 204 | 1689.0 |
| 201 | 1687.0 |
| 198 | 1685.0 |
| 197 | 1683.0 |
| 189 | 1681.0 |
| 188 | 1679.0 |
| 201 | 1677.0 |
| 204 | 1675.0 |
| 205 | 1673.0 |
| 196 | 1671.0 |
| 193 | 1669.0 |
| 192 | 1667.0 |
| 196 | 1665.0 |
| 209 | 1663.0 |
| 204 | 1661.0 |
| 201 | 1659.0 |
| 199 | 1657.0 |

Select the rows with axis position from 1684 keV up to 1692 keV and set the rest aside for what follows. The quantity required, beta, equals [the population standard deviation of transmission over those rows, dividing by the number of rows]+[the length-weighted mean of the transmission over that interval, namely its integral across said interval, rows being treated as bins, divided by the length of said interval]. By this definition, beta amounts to 211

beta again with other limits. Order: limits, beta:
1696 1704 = 222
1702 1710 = 237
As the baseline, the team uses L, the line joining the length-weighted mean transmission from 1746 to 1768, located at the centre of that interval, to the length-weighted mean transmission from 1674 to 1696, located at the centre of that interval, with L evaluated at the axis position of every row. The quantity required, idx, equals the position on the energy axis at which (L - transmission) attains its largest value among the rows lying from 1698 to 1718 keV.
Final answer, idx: 1709.0 keV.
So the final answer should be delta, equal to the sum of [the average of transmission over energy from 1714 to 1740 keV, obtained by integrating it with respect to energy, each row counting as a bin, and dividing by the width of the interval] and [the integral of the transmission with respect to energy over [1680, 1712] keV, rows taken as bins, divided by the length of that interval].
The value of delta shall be 489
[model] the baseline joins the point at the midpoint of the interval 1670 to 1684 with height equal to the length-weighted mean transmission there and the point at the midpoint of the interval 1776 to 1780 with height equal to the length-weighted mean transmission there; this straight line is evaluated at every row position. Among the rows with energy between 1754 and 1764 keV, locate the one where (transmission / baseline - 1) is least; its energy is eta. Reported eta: 1761.0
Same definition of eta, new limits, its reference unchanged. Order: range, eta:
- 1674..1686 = 1681.0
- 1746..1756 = 1755.0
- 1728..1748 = 1735.0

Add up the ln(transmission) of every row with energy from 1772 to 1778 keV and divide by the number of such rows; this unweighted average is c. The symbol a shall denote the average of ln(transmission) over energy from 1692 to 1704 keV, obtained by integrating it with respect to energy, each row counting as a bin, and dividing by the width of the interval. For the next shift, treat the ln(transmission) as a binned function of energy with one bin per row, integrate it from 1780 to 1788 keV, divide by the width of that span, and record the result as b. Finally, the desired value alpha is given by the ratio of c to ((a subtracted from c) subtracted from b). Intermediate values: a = 5.39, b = 5.60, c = 5.58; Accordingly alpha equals 1.03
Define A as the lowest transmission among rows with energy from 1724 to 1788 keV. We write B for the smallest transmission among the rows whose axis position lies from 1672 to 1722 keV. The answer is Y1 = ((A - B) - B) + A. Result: 114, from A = 245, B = 188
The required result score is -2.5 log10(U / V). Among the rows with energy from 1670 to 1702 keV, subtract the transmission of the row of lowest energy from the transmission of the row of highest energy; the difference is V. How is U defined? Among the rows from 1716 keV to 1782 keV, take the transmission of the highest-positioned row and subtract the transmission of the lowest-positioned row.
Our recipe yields 0.8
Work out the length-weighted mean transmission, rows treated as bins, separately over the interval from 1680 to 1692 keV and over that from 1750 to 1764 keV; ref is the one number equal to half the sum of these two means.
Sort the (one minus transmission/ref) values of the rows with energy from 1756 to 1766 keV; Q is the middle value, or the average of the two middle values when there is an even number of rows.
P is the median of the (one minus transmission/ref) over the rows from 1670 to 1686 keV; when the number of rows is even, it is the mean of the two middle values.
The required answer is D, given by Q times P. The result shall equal -0.02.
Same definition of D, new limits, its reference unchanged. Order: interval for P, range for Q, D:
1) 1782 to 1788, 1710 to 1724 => 0.02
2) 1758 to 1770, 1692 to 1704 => -0.01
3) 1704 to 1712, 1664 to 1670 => 0.00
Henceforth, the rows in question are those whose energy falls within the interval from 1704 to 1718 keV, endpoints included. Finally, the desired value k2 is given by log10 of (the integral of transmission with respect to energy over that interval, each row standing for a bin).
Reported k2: 3.53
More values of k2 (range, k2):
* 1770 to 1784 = 3.58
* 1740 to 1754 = 3.59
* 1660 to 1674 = 3.45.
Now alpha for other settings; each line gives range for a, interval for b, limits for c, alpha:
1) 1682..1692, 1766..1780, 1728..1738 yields 1.07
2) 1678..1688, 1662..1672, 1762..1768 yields 1.11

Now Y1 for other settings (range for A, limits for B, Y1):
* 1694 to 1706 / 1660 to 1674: 44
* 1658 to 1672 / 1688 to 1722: -24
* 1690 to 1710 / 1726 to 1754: -94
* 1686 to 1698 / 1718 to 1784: -88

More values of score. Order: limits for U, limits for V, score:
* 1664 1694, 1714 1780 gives 0.2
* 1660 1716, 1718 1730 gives -2.8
